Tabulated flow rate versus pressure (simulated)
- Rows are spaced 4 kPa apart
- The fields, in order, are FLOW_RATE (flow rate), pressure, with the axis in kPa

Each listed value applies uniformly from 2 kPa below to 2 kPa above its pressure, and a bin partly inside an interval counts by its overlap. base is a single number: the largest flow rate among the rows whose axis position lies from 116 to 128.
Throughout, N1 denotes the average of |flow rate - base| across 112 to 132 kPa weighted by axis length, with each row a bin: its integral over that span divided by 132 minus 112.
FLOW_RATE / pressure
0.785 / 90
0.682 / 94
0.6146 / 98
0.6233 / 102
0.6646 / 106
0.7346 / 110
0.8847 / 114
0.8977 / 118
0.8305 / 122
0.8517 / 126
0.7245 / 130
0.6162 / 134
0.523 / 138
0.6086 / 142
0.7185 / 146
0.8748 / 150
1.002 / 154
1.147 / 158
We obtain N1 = 0.06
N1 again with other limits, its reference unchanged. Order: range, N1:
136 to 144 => 0.33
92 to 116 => 0.20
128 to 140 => 0.28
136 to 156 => 0.19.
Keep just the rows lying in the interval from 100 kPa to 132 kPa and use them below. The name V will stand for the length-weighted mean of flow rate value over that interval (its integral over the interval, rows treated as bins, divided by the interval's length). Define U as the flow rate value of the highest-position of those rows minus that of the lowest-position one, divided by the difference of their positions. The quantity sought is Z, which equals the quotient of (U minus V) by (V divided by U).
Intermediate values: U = 0.004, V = 0.78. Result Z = -0.004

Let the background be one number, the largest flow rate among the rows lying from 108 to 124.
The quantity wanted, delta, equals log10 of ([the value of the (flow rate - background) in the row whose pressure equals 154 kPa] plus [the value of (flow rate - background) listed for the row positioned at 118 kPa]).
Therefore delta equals -0.98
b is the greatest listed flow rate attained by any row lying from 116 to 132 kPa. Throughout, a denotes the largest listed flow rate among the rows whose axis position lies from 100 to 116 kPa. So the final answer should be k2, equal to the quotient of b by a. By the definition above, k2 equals 1.01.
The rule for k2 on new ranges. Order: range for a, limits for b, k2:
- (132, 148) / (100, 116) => 1.23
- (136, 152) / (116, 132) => 1.03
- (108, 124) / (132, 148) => 0.80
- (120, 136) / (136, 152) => 1.03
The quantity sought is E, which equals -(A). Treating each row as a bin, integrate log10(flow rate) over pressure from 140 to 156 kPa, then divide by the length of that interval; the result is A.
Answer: 0.10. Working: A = -0.10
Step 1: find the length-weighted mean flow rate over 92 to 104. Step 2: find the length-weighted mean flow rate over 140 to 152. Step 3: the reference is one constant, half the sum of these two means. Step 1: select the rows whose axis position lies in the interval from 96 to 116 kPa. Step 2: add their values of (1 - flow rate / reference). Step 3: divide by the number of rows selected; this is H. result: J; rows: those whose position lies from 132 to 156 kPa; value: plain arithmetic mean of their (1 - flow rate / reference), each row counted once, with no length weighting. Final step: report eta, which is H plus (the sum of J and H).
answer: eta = -0.1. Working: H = -0.03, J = -0.05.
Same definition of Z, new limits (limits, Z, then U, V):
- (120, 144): 0.011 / -0.011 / 0.69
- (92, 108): 0.001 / -0.001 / 0.65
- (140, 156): -0.031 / 0.033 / 0.80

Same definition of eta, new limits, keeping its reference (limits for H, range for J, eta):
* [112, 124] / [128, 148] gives -0.5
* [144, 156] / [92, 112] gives -0.5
